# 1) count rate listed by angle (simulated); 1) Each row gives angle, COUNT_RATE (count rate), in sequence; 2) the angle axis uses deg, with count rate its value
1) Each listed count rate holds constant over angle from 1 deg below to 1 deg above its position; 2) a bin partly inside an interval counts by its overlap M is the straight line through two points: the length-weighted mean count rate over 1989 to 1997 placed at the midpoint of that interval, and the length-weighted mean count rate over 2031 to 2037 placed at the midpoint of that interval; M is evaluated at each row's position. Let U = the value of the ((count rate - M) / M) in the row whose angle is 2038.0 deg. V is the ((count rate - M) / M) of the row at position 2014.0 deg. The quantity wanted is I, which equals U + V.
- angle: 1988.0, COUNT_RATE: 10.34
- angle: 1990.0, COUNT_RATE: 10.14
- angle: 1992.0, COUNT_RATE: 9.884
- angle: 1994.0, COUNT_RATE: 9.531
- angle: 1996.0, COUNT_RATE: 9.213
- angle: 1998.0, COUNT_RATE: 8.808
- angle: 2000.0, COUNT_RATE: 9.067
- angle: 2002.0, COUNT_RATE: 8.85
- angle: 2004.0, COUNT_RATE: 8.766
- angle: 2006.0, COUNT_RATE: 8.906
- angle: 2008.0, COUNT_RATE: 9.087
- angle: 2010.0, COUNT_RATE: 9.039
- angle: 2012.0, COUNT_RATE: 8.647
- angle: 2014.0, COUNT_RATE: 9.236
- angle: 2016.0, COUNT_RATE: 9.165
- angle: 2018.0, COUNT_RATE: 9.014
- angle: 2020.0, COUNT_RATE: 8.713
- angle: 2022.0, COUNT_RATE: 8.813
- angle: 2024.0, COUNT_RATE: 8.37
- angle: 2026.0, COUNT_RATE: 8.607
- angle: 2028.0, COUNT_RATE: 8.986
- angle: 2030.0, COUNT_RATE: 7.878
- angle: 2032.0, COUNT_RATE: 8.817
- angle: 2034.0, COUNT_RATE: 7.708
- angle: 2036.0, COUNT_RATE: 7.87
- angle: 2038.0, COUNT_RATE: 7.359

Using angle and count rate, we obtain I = -0.04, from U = -0.08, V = 0.039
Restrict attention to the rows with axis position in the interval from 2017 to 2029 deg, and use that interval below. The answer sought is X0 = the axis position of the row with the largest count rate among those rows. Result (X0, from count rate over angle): 2018.0 deg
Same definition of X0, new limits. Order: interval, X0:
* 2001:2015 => 2014.0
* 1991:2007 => 1992.0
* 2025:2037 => 2028.0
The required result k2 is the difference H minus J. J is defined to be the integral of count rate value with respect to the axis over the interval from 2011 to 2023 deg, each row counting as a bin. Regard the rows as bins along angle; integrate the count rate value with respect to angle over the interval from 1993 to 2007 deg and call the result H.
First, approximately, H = 126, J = 107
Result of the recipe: 19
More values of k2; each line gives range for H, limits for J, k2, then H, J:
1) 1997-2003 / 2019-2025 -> 2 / 53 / 52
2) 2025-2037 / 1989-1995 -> 41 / 100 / 59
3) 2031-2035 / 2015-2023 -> -38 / 33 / 71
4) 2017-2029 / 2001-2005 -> 70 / 105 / 35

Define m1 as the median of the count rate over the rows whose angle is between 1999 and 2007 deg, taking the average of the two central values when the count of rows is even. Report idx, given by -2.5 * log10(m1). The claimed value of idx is -2.37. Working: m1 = 8.88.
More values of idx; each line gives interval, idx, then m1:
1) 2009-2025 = -2.38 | 8.91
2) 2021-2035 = -2.34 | 8.61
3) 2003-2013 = -2.37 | 8.91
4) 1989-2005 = -2.40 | 9.14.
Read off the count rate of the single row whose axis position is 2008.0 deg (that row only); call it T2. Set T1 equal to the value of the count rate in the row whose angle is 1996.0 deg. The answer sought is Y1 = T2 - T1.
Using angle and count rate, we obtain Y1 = -0.1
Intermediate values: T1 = 9.213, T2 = 9.087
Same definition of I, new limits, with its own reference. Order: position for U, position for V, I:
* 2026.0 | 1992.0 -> 0.04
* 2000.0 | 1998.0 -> -0.11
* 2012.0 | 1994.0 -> -0.05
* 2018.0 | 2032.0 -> 0.11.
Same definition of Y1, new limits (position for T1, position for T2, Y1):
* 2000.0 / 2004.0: -0.3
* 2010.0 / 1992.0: 0.8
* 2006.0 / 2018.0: 0.1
